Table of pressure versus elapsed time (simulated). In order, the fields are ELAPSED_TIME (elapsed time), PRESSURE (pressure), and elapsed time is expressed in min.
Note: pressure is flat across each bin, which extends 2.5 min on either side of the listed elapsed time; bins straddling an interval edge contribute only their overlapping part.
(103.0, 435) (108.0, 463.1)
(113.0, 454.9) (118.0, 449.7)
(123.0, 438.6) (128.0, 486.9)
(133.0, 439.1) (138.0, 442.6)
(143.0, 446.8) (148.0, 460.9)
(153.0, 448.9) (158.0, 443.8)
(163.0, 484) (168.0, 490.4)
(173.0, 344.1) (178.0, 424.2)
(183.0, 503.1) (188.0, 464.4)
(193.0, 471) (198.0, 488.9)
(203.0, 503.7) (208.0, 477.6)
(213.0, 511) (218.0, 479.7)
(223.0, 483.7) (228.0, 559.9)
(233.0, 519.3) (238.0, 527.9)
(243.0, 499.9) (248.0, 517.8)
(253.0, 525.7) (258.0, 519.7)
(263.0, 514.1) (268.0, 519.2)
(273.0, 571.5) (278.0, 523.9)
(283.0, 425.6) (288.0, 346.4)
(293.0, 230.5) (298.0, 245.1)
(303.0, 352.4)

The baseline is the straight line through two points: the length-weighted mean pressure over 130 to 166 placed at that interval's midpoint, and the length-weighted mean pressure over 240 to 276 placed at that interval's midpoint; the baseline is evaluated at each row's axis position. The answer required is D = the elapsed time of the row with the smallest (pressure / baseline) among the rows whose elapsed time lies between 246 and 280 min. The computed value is 263.0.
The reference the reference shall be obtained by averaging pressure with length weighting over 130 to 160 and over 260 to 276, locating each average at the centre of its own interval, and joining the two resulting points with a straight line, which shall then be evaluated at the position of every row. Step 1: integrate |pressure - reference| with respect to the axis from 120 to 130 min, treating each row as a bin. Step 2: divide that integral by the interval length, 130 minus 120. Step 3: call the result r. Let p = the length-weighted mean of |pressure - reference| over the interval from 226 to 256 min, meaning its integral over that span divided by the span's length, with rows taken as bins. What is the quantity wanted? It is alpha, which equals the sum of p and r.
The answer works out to 43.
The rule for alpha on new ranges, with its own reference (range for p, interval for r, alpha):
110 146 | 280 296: 227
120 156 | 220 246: 33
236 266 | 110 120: 36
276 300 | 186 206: 206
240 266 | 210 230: 35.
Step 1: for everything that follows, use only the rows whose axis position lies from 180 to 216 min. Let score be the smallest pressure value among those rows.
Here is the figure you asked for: 464.4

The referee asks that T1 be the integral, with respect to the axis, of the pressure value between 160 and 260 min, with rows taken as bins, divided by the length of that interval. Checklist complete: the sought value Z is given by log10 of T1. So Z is 2.69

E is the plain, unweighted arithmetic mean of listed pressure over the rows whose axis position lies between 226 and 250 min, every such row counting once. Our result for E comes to 525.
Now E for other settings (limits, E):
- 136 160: 449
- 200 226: 491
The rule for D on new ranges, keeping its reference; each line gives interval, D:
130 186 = 173.0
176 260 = 178.0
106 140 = 133.0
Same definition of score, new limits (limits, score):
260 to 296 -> 230.5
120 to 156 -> 438.6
